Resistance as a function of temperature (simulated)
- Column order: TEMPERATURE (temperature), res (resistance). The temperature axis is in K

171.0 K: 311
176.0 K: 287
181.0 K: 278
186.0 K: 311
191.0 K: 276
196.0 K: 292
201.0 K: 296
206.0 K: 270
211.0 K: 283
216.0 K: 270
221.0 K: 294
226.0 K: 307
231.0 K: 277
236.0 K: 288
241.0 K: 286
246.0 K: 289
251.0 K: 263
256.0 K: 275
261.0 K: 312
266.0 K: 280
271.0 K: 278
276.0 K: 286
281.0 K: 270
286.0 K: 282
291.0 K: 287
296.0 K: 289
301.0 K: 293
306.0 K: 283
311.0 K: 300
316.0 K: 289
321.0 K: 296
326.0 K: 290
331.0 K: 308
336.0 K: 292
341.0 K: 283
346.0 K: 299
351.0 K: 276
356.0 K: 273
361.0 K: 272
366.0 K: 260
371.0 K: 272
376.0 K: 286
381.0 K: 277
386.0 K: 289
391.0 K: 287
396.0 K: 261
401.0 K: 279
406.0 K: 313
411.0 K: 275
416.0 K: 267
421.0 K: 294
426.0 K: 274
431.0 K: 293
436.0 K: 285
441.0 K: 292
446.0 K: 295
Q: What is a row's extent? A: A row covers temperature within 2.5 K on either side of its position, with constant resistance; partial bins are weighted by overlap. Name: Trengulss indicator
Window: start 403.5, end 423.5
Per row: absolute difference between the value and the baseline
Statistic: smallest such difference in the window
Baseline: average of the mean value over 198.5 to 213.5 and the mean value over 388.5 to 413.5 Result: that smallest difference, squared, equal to 64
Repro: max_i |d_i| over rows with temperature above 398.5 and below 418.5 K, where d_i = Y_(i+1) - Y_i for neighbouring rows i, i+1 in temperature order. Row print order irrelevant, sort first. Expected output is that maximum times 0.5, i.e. 19.0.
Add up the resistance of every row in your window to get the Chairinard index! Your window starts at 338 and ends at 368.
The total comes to 1663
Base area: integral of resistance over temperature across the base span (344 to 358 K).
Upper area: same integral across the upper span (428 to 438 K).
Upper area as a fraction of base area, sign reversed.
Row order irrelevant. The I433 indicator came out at -0.7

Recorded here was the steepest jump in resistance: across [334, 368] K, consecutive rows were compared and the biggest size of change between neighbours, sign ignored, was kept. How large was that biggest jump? 23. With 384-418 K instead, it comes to 38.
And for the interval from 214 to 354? 37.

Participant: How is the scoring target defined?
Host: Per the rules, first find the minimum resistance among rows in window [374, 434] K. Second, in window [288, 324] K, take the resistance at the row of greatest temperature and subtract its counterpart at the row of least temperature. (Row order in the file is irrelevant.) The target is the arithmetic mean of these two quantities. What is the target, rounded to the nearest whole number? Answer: 135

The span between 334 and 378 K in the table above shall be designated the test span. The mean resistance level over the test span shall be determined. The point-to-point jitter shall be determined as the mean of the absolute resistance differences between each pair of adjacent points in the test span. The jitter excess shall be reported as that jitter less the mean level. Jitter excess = -268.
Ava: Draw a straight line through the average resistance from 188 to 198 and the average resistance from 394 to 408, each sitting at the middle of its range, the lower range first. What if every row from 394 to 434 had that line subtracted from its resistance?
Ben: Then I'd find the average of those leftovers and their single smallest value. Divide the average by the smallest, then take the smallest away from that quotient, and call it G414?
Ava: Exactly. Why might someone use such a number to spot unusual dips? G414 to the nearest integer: 23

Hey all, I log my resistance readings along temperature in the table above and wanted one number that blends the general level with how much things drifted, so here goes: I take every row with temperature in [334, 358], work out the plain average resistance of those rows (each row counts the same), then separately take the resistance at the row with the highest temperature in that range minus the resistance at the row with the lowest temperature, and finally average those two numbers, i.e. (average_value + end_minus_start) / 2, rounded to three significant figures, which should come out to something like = 133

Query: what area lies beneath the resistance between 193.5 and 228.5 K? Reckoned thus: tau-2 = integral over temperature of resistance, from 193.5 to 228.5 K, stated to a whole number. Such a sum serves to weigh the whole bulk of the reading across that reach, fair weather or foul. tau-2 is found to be 10060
